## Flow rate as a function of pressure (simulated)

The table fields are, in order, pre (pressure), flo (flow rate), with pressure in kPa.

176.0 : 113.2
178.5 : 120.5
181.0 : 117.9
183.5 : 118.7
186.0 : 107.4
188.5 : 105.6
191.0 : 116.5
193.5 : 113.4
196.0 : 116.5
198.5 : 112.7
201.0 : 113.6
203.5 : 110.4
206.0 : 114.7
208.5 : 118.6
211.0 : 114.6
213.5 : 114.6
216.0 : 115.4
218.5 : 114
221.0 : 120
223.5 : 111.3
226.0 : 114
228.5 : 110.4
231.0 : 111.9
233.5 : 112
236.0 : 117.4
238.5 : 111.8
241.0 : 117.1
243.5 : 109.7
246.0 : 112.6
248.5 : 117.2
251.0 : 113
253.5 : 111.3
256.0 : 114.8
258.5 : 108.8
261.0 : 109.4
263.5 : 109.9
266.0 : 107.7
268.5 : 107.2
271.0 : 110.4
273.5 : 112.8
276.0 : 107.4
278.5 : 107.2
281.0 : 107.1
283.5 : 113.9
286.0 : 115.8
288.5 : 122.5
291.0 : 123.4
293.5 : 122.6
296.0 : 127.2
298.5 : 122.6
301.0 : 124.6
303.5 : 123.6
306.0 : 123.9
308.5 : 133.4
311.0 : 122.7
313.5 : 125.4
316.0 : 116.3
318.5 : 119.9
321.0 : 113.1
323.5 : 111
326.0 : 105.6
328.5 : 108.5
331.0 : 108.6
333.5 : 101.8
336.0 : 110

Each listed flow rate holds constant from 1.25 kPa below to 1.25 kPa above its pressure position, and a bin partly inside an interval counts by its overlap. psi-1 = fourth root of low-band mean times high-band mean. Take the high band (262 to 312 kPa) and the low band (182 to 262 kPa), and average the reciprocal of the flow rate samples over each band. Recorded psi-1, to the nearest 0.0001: 0.0932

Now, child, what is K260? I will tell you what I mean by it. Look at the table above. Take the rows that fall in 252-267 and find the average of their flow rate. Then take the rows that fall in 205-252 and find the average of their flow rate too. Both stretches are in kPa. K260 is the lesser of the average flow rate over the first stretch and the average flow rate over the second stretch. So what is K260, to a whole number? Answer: 110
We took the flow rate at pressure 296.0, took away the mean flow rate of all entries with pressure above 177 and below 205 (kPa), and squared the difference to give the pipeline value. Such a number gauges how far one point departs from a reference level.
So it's 176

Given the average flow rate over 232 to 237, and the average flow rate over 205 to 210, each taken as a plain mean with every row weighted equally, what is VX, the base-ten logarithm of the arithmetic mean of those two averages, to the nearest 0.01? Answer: 2.06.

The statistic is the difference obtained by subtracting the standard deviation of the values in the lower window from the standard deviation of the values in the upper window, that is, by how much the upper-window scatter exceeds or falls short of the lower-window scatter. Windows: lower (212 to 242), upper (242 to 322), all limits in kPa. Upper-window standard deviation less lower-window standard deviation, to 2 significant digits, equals 4.3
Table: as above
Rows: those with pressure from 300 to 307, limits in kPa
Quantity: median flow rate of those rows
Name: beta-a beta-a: 124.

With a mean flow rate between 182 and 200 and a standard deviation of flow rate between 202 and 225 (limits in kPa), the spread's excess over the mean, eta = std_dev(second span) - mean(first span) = -110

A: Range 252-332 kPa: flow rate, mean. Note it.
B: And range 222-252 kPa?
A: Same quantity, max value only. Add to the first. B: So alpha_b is 233.0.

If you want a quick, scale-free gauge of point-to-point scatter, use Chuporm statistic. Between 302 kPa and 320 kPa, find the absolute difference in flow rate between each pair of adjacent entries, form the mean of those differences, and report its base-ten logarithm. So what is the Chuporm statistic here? 0.78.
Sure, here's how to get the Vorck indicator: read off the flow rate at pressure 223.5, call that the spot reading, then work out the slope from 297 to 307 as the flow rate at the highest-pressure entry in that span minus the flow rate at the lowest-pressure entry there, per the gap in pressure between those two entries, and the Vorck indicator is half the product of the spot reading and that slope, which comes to 10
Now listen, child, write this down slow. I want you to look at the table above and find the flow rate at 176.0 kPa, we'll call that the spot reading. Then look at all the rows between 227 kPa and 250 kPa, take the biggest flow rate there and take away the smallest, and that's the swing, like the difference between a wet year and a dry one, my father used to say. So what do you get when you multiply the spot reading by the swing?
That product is 872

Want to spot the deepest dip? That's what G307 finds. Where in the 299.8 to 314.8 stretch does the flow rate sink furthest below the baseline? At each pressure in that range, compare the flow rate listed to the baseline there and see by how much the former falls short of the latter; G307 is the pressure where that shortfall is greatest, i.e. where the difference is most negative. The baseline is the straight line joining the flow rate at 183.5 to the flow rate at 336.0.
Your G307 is 311.0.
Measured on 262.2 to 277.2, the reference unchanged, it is 268.5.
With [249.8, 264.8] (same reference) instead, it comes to 258.5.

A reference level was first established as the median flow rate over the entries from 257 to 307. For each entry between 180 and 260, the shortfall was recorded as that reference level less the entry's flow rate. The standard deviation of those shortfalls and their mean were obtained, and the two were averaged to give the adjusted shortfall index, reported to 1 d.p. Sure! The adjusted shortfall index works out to 1.5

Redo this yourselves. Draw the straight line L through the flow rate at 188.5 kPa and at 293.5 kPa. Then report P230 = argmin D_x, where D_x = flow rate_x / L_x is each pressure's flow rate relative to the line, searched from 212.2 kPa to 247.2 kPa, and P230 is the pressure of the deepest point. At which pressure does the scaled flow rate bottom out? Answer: 243.5 kPa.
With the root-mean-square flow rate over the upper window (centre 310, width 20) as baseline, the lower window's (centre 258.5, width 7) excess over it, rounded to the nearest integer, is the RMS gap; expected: -13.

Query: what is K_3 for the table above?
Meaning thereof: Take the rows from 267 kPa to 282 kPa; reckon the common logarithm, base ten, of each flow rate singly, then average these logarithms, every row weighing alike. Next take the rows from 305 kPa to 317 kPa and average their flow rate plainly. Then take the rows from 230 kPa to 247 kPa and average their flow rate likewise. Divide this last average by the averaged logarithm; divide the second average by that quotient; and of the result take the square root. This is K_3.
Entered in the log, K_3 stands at 1.50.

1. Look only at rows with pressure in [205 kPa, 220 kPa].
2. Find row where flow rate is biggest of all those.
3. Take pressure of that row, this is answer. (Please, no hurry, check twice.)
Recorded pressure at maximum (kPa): 208.5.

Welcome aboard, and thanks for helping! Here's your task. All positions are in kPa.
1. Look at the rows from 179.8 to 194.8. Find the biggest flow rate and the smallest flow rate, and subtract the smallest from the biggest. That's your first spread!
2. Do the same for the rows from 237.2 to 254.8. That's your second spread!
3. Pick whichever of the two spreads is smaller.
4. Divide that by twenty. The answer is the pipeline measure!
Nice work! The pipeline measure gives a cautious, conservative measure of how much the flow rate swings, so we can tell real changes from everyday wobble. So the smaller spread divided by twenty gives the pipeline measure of 0.375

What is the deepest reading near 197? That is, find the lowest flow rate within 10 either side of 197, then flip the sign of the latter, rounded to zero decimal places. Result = -106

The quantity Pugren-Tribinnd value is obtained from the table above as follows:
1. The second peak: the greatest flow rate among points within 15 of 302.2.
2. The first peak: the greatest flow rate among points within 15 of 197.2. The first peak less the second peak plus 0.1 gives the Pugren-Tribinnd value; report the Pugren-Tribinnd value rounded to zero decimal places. -15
